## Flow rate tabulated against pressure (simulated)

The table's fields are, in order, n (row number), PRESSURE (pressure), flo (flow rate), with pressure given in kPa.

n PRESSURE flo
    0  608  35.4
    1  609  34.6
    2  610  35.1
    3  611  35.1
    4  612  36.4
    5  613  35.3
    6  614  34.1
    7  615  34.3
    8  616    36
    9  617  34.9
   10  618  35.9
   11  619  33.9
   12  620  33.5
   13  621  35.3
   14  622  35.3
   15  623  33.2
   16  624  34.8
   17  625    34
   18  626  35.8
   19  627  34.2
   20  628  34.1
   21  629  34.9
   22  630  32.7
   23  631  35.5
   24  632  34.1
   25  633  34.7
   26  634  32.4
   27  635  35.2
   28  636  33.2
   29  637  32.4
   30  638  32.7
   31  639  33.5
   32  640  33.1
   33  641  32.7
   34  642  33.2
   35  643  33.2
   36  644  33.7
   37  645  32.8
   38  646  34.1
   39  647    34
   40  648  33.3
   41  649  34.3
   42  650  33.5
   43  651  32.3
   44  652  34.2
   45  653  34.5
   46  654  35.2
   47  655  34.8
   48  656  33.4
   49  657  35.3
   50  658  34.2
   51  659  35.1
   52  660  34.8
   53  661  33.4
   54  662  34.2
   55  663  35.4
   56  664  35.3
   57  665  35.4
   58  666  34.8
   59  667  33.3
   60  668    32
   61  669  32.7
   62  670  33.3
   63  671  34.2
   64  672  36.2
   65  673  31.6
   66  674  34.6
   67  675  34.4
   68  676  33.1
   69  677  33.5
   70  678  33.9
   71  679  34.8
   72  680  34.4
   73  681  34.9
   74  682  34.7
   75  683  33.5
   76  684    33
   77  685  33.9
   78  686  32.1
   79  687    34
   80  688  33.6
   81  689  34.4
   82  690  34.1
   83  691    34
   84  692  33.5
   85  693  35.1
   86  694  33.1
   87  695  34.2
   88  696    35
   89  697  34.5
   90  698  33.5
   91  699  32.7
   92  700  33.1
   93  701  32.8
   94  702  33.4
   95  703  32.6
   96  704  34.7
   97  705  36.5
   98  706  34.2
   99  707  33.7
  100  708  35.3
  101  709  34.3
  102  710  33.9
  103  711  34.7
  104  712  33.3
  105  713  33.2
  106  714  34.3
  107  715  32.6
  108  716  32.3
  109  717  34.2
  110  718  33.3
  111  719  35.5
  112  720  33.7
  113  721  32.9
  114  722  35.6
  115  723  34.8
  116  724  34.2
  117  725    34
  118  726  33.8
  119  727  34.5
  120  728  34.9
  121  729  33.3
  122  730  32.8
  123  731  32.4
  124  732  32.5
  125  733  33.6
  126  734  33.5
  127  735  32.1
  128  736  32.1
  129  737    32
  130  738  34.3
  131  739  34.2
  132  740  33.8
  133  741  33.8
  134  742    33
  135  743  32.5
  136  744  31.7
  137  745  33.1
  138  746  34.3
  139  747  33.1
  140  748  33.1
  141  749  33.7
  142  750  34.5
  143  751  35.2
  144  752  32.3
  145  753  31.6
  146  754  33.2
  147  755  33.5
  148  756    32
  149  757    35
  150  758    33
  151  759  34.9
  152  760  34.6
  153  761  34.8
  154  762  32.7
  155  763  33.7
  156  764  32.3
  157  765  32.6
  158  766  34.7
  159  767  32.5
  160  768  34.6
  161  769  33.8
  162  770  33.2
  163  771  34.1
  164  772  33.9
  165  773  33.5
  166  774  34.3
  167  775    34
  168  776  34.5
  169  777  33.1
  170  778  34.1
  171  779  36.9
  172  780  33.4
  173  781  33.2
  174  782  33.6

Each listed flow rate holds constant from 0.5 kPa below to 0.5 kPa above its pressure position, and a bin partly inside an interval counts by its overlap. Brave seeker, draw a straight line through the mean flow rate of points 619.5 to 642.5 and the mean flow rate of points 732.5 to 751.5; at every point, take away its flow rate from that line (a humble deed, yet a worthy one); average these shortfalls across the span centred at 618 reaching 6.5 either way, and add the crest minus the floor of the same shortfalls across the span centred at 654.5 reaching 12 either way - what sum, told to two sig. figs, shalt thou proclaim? 2.3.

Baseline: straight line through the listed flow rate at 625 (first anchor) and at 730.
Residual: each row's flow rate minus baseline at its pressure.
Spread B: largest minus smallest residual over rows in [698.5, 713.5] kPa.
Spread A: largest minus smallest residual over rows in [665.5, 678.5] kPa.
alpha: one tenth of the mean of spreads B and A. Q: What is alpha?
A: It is 0.426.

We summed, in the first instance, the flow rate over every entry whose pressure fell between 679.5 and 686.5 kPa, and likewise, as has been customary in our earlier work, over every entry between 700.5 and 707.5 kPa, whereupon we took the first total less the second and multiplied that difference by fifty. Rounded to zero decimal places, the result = -70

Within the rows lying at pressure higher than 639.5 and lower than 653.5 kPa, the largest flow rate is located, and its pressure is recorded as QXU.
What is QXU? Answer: 653 kPa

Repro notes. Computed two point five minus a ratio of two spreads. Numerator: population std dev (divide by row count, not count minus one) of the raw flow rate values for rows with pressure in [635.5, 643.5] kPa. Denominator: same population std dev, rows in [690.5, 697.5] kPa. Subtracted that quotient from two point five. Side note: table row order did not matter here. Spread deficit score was 2.0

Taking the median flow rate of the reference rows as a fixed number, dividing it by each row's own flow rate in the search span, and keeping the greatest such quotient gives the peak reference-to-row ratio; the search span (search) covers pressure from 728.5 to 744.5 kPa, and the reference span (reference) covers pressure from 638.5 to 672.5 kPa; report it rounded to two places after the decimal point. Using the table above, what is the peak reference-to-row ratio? 1.07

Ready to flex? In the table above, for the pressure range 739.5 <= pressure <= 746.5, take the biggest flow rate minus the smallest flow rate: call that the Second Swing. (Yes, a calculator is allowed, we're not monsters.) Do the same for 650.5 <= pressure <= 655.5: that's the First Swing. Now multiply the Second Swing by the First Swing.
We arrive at 7.5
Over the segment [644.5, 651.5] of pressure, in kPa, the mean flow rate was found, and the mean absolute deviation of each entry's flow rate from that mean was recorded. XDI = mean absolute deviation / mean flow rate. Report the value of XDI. 0.0172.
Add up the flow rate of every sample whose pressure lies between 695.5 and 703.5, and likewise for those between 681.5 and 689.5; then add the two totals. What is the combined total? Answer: 537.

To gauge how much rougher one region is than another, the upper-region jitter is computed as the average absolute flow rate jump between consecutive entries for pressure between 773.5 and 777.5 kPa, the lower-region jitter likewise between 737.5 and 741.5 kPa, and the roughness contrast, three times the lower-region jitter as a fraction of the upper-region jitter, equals 0.7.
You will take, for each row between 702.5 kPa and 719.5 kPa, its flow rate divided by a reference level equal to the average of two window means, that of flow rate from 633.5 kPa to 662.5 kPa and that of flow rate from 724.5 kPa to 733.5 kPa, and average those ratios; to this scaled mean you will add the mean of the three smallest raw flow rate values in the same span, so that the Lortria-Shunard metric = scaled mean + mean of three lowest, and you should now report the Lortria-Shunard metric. 33.5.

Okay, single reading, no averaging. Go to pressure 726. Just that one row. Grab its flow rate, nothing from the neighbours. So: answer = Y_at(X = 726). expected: 33.8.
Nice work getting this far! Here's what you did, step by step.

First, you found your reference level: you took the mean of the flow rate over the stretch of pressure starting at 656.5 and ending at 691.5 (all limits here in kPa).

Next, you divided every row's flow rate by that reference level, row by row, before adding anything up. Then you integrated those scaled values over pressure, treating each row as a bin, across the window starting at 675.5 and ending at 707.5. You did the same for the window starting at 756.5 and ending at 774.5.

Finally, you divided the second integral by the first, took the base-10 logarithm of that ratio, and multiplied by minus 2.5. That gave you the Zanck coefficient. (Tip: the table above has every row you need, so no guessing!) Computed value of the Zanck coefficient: 0.6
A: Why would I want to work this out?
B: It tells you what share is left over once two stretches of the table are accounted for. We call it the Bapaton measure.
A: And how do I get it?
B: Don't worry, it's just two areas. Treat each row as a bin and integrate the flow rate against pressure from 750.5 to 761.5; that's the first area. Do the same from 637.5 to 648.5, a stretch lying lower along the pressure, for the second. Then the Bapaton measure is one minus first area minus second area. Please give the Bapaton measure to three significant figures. -735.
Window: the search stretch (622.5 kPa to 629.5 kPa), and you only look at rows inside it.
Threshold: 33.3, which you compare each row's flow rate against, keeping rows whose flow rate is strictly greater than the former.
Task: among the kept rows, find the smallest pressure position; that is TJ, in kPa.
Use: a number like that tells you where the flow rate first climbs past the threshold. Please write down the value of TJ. 624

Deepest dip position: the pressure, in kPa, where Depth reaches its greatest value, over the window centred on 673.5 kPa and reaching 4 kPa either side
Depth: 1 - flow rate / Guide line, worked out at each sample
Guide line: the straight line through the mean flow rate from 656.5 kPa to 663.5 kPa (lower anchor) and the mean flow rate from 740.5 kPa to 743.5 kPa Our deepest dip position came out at 673 kPa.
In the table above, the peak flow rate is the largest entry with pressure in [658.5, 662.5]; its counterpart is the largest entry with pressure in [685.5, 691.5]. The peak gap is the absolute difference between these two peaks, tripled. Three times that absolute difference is 2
